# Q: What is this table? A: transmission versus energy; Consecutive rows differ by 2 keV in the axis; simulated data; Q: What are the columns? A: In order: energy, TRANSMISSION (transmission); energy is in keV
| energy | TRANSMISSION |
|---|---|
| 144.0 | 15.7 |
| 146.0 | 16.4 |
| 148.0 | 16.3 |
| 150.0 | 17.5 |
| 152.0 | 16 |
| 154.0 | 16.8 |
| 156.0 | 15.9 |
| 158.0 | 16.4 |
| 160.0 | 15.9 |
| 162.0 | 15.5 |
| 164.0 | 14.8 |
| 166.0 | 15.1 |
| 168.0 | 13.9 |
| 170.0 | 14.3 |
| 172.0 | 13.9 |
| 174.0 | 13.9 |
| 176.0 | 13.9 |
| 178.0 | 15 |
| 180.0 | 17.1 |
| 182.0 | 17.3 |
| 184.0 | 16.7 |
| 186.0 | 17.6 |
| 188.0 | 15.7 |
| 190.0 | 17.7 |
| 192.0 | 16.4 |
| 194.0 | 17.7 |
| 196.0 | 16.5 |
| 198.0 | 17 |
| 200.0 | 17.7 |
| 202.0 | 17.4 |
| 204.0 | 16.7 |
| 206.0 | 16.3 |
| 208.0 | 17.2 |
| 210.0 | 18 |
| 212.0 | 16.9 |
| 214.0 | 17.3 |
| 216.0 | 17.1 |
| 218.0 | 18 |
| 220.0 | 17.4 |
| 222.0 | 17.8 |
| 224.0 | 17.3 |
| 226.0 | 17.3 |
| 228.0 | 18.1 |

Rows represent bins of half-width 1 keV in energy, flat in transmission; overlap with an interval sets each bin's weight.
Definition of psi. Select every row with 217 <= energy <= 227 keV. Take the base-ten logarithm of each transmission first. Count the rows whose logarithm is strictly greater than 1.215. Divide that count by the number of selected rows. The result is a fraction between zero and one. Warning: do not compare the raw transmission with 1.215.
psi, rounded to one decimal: 1.0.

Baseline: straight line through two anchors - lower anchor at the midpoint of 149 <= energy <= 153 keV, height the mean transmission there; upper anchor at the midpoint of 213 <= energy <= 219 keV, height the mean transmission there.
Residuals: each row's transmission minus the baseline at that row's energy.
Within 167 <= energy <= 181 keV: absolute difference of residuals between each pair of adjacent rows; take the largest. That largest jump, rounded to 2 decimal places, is 2.08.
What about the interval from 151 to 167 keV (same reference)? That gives 0.92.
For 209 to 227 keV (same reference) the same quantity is 1.12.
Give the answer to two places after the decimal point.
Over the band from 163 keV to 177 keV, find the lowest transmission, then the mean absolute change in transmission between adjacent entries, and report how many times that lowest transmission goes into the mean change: 0.03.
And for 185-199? 0.09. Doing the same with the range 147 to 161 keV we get 0.06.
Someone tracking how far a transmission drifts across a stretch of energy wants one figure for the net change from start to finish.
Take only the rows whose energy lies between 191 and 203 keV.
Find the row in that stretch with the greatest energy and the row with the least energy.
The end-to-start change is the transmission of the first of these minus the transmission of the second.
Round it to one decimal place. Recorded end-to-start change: 1.0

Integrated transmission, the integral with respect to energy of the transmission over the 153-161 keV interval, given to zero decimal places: 130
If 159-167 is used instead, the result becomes 123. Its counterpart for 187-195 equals 135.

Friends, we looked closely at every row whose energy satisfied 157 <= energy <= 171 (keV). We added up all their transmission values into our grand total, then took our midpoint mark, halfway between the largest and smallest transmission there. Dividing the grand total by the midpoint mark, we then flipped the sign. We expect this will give -7.0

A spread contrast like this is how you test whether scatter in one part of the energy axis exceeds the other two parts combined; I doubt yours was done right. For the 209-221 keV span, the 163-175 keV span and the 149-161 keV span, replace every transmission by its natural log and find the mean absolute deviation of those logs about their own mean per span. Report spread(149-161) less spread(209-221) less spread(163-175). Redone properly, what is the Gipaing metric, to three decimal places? -0.021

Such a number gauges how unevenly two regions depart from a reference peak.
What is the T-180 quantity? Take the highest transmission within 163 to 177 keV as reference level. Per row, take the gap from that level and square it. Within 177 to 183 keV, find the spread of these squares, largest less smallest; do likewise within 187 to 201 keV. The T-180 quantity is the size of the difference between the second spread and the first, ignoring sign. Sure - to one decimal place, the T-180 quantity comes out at 1.6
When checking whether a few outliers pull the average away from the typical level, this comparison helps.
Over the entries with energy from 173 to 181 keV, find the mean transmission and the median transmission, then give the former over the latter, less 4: -2.964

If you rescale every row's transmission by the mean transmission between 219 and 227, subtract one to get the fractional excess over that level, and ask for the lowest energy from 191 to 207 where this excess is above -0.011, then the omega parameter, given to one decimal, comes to 194.0 keV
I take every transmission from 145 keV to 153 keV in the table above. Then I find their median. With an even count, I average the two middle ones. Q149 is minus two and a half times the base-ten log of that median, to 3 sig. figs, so -3.03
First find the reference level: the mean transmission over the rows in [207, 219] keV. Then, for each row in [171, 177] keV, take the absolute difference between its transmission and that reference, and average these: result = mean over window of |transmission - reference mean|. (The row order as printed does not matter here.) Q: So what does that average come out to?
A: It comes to 3.52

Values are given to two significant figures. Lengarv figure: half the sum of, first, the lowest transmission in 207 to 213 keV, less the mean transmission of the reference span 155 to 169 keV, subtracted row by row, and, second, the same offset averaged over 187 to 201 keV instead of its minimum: 1.6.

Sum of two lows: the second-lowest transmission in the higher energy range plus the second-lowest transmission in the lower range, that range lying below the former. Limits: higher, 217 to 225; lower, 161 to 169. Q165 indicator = 32.2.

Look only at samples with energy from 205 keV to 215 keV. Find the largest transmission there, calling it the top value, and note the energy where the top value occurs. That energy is 210.0 keV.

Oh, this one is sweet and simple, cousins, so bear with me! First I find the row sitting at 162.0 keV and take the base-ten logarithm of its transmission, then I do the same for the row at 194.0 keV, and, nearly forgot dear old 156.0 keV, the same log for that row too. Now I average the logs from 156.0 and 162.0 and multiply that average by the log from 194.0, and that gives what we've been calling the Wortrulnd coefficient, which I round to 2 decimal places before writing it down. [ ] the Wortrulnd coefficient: 1.49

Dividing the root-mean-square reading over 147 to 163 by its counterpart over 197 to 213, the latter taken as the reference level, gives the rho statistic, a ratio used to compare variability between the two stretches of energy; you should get 0.95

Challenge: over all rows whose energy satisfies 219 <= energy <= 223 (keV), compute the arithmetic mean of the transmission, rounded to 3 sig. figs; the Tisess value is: 17.6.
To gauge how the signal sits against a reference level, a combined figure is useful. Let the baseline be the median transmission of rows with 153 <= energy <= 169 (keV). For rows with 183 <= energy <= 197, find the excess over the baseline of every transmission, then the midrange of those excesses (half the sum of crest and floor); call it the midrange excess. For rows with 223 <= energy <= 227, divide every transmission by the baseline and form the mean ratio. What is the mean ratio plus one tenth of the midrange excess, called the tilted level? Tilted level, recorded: 1.20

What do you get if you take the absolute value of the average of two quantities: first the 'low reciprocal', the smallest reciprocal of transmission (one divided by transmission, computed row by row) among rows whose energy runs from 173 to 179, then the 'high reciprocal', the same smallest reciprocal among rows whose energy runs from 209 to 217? 0.0611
